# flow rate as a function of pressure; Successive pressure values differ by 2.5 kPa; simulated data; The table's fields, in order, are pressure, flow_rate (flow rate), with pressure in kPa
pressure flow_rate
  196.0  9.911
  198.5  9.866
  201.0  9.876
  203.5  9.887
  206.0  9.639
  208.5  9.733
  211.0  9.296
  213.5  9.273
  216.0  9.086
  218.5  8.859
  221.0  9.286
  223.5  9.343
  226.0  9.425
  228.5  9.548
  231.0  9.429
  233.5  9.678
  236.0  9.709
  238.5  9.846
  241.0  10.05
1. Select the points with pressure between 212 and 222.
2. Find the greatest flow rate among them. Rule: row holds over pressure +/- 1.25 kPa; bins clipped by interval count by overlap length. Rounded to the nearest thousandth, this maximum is 9.286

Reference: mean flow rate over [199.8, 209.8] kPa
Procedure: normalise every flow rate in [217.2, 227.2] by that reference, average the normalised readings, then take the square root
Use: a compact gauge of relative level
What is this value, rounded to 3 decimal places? 0.971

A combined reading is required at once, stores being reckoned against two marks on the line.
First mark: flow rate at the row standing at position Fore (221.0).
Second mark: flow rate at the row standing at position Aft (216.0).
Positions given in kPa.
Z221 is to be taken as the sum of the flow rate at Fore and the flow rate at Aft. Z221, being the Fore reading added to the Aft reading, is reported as 18.37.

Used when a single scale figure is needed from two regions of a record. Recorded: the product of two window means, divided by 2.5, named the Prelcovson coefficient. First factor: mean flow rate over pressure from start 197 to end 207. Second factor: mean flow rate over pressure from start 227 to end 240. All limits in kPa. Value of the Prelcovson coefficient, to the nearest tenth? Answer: 37.9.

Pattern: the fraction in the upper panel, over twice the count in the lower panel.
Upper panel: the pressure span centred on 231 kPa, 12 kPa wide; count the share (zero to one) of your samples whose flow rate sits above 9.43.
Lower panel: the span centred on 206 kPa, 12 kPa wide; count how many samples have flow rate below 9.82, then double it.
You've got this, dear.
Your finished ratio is 0.10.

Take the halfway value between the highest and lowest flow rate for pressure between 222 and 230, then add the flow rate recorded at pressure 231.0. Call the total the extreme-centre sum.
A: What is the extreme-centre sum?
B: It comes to 18.9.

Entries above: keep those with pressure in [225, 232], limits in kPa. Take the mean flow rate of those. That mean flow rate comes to 9.47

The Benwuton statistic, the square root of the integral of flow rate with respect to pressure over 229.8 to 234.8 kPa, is 6.91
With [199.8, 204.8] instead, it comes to 7.03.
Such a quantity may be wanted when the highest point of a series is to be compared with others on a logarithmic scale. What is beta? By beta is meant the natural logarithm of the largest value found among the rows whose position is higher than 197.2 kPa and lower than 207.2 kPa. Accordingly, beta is 2.29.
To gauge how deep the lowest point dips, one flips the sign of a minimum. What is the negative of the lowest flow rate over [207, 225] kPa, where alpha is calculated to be -8.9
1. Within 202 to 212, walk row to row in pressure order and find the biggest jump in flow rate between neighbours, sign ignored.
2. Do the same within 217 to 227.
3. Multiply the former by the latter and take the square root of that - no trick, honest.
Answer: 0.43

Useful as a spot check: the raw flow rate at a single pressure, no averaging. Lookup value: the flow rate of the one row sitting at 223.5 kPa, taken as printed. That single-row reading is 9.343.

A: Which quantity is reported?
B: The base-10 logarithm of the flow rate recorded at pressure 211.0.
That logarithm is 0.968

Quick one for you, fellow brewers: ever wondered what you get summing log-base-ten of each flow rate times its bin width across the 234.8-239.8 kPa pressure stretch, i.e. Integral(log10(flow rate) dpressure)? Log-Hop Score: 4.95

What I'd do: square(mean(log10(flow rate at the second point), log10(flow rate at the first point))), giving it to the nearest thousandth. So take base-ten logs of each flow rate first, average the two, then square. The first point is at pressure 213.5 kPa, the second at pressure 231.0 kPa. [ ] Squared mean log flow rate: 0.943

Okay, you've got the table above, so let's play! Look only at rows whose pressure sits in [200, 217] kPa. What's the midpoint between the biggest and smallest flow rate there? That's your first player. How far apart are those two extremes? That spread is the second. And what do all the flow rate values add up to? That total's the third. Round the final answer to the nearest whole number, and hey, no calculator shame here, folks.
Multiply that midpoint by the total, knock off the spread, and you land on 633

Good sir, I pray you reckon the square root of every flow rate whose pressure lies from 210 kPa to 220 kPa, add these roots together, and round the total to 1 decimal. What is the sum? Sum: 12.1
